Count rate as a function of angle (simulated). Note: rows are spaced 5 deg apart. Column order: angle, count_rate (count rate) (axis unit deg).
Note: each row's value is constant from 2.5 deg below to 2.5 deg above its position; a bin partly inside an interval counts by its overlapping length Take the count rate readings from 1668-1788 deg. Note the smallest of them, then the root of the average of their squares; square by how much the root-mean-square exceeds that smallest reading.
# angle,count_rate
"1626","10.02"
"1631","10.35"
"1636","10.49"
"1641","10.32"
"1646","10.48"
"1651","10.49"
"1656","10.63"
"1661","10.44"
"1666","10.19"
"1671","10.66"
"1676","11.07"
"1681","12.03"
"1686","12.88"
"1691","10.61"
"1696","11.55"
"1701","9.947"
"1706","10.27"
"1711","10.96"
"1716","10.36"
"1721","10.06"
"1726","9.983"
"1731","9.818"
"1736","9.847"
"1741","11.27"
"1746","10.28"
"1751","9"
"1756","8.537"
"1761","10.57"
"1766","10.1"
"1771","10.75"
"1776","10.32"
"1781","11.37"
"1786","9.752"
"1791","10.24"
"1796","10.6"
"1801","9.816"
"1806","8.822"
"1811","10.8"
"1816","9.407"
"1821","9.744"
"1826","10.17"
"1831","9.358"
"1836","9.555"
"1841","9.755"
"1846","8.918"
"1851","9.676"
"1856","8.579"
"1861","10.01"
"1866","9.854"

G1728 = 4.0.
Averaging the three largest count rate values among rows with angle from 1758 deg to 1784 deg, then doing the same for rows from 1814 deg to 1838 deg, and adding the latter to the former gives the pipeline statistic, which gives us 20.7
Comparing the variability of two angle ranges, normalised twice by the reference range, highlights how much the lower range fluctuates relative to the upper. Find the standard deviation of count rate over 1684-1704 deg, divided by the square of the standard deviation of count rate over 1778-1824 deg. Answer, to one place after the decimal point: 2.1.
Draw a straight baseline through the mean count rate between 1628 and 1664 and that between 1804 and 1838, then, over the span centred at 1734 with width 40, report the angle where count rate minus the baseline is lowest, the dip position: 1751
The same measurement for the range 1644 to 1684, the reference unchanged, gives 1666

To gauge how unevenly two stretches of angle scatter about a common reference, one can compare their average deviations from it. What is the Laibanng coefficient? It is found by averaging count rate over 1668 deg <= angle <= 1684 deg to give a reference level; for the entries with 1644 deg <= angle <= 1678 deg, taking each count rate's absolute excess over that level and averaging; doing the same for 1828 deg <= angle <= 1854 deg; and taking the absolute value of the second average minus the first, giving 1.1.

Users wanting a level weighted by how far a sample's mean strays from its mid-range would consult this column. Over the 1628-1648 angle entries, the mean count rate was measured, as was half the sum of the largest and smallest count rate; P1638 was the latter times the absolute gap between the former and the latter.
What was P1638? 0.1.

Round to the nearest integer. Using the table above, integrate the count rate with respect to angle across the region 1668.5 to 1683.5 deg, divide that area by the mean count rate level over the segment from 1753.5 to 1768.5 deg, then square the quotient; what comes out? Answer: 301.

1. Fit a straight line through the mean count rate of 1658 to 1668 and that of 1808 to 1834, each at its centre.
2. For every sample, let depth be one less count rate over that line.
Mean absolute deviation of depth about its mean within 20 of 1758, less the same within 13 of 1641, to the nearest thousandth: 0.059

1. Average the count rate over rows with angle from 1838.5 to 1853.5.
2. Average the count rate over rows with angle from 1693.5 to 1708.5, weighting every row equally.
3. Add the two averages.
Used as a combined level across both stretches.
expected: 20.04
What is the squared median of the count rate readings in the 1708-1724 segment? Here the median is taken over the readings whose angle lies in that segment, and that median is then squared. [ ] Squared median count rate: 107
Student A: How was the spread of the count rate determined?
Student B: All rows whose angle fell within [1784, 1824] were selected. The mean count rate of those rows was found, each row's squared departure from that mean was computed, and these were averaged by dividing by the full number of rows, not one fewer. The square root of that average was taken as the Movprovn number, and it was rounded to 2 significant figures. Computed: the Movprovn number 0.60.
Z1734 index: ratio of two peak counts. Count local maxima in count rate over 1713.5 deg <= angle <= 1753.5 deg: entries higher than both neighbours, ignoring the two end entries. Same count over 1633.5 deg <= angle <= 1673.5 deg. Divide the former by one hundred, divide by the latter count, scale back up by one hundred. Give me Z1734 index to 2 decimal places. 1.00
